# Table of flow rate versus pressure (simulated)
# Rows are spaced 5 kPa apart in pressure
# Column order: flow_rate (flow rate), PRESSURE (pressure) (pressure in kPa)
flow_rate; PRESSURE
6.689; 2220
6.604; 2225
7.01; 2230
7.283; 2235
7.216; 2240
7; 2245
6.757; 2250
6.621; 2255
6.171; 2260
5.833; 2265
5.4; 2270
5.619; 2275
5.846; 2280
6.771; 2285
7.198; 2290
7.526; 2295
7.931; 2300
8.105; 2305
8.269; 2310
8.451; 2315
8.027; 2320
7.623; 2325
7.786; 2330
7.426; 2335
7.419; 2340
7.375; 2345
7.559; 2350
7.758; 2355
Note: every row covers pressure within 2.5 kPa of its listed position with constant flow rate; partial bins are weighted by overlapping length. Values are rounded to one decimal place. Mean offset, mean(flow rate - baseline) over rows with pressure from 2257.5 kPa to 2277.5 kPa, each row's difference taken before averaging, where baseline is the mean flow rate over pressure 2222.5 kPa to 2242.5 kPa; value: -1.3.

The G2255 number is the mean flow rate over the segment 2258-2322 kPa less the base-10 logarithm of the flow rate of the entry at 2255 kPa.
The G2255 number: 6.19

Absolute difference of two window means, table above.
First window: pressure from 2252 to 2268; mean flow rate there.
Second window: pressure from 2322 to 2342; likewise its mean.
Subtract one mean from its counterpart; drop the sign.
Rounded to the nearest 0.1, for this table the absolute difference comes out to 1.4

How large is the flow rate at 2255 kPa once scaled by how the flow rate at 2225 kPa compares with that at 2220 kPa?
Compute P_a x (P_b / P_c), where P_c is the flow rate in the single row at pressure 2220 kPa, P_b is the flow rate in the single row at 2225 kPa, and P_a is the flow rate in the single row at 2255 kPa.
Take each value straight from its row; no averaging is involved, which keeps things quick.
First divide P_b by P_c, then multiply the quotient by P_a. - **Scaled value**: 6.5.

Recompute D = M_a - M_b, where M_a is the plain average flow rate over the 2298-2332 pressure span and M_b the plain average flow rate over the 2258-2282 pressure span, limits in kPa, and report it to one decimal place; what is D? 2.3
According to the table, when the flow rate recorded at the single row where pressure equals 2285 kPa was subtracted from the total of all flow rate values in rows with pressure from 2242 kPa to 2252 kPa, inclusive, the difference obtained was 7.0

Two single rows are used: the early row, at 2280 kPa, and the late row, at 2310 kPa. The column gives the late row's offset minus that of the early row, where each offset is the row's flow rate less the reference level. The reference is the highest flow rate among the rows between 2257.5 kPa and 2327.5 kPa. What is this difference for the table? 2.4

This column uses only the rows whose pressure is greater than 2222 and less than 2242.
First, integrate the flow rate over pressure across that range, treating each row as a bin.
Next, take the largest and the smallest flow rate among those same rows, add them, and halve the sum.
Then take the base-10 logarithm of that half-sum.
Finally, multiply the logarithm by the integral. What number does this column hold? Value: 118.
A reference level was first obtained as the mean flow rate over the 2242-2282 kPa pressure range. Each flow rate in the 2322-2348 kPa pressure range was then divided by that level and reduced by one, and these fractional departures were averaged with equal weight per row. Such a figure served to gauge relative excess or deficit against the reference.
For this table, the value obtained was 0.22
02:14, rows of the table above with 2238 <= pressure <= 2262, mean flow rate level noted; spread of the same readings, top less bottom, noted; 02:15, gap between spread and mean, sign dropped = 5.7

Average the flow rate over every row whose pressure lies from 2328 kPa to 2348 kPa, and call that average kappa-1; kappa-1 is 7.5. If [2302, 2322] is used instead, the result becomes 8.2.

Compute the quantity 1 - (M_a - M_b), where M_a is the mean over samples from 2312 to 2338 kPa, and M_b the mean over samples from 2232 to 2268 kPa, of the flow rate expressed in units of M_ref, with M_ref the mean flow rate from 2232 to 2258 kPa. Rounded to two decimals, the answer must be 0.83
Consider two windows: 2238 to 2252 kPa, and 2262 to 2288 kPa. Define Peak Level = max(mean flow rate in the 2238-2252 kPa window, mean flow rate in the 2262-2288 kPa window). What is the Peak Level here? 6.99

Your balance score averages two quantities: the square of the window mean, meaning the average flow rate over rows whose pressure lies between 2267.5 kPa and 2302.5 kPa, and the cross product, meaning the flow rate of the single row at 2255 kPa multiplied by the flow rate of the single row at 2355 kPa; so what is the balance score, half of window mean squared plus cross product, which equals 47.5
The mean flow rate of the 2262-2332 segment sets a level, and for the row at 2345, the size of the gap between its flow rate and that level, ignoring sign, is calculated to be 0.2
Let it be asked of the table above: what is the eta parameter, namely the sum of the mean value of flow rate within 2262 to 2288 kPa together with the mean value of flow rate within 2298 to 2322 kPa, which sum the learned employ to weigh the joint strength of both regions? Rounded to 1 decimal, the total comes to 14.1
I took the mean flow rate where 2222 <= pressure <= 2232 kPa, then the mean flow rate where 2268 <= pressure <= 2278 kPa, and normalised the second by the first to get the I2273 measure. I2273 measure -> 0.81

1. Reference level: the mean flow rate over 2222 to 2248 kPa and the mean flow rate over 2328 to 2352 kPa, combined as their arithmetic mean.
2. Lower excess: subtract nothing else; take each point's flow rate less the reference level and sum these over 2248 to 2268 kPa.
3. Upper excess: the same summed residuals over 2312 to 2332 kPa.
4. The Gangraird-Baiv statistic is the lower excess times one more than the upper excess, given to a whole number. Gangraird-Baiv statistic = -14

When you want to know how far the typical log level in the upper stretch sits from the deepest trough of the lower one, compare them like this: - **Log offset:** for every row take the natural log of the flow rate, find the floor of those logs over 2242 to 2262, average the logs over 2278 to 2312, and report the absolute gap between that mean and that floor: 0.17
